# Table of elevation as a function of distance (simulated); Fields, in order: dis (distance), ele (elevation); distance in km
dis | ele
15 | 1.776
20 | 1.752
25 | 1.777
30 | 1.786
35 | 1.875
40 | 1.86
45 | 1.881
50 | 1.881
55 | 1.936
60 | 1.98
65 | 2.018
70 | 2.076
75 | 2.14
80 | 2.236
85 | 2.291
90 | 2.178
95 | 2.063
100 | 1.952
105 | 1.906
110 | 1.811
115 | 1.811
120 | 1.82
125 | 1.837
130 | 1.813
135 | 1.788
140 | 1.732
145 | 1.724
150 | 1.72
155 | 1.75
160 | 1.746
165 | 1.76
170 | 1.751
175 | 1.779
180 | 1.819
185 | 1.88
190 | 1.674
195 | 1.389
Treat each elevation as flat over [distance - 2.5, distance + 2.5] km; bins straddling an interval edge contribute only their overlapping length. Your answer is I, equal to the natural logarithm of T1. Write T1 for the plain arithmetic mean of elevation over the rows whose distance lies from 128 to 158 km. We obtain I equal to 0.562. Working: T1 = 1.75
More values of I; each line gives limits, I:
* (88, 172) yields 0.606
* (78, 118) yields 0.709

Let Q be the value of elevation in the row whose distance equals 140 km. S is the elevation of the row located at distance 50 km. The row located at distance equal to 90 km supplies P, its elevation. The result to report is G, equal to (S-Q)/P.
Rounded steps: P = 2.178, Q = 1.732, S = 1.881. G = 0.07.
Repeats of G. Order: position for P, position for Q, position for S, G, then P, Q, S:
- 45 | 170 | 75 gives 0.21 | 1.881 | 1.751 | 2.14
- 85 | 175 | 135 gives 0.00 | 2.291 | 1.779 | 1.788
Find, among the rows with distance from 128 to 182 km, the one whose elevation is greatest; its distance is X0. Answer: 180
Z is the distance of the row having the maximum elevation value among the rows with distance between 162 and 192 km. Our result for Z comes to 185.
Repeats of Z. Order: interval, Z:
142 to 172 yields 165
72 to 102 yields 85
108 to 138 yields 125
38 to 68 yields 65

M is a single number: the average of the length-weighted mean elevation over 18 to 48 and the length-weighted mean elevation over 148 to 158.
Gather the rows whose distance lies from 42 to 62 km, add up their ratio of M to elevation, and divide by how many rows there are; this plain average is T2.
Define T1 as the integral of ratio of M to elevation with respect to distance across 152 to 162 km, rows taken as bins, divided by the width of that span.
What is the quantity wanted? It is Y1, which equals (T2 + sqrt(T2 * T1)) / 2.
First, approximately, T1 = 1.02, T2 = 0.93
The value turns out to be 0.95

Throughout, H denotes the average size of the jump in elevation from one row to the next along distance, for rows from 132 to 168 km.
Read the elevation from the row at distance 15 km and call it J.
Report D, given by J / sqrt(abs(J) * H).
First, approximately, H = 0.02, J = 1.776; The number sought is 10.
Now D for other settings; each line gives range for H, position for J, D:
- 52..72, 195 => 5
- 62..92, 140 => 5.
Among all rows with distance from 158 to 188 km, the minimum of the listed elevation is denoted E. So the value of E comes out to 1.746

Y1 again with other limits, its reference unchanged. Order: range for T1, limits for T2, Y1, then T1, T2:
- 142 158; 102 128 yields 0.98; 1.03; 0.97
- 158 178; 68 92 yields 0.86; 1.01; 0.82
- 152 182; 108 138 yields 0.99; 1.01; 0.98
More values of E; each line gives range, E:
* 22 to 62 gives 1.777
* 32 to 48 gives 1.86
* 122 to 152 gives 1.72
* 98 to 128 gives 1.811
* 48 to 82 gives 1.881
